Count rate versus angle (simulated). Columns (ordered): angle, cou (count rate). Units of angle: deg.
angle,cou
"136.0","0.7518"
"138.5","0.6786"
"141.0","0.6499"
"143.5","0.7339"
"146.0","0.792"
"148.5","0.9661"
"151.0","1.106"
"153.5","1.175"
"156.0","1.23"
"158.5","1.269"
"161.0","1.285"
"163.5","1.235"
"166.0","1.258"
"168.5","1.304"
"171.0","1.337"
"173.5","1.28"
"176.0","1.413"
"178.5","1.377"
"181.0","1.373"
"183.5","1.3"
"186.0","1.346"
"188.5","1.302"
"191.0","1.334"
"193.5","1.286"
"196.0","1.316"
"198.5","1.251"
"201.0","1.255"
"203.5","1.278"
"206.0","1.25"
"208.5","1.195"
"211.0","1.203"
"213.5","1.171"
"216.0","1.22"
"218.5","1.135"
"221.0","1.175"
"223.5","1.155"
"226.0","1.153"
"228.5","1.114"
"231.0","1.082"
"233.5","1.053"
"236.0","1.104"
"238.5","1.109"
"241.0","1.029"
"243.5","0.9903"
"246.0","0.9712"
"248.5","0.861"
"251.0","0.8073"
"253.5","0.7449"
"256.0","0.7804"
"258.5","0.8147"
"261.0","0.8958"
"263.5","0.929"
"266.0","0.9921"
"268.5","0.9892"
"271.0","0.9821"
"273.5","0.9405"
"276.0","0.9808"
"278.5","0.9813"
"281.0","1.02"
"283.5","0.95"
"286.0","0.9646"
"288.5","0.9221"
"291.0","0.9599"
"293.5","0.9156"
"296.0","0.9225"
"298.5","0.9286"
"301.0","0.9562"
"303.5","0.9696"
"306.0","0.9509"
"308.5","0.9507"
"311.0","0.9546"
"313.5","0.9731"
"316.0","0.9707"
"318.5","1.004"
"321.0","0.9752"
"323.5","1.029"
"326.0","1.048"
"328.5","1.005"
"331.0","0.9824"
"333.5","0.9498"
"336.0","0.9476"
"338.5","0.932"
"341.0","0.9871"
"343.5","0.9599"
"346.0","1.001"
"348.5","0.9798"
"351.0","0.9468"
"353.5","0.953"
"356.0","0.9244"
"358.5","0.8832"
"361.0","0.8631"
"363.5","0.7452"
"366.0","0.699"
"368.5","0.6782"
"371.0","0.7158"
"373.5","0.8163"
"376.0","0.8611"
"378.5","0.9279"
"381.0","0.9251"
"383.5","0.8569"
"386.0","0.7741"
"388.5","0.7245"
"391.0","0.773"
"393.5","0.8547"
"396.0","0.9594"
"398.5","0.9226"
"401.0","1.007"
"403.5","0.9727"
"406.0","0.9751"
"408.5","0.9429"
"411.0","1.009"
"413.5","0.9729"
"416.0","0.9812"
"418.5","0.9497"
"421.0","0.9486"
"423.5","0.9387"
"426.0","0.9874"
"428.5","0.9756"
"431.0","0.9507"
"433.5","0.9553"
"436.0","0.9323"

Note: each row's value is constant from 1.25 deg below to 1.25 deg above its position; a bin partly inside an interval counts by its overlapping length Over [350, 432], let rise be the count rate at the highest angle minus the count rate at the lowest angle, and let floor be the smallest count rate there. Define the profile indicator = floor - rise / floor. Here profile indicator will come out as 0.67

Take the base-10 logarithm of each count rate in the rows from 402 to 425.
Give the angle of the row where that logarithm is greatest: 411.0 deg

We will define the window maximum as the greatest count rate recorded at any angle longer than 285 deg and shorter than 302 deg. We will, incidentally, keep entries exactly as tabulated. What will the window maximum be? 0.9646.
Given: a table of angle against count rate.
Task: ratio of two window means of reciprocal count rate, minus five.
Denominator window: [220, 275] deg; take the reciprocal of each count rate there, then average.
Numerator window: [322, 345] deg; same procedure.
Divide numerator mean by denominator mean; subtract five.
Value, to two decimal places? -4.01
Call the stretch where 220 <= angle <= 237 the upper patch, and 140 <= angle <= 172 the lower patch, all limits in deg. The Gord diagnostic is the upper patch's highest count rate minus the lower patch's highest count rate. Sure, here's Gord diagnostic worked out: -0.16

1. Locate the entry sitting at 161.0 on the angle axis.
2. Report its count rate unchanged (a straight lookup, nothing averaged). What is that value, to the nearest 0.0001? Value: 1.2850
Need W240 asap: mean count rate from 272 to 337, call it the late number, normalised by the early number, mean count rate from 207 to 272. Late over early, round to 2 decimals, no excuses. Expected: 0.94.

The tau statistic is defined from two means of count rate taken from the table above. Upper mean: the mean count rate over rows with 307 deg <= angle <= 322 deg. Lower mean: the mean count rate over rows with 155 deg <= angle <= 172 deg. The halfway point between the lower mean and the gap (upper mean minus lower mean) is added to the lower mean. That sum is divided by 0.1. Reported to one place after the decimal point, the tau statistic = 17.6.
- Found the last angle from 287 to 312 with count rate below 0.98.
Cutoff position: 311.0 deg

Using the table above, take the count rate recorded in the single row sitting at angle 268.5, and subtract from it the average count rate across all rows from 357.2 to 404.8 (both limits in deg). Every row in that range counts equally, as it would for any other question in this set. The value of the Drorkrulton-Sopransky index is 0.15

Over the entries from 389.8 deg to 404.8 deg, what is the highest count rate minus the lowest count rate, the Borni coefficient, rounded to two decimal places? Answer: 0.23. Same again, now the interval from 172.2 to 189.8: 0.13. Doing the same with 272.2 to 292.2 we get 0.10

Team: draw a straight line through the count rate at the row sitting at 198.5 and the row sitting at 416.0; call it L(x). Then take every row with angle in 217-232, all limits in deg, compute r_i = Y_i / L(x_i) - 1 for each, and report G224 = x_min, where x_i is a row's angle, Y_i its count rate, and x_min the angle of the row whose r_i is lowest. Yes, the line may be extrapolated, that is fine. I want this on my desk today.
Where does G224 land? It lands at 231.0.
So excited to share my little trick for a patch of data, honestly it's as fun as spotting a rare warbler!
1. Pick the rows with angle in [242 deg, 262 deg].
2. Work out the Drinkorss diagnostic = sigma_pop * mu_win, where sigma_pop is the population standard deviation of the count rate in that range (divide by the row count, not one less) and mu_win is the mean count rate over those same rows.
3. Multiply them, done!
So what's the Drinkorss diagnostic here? 0.071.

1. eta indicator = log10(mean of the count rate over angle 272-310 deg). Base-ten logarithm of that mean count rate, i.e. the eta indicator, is -0.020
